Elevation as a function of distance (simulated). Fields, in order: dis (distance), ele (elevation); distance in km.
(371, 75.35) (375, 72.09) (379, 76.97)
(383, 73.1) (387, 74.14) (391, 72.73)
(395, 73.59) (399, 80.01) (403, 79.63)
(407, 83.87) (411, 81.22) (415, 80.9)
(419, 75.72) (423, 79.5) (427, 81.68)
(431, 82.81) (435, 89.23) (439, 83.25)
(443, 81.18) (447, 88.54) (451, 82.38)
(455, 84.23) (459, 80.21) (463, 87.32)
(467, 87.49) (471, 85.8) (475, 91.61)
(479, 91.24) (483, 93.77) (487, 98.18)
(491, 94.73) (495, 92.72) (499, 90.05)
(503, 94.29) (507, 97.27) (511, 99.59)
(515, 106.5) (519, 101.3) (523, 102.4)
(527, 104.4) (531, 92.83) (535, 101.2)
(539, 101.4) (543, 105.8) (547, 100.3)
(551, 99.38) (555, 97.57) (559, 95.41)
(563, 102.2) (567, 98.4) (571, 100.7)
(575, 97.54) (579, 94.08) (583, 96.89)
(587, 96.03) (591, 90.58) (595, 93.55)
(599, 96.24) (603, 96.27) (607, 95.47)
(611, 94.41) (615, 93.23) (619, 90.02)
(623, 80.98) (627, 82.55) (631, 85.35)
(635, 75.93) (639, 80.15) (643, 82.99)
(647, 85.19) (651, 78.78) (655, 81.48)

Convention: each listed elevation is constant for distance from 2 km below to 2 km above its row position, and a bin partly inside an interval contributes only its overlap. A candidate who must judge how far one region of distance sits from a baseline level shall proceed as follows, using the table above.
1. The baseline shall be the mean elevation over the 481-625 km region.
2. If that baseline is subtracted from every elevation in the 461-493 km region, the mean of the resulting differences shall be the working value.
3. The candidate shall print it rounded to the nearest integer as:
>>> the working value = -6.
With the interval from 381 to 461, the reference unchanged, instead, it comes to -16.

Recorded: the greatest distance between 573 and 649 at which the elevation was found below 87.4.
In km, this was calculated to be 647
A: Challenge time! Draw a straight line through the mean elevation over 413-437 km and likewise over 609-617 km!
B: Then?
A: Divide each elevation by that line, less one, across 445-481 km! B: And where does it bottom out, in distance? 459 km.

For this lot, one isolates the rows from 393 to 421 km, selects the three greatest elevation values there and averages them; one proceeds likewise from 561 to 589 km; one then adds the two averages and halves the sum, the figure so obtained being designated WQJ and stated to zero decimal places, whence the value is 91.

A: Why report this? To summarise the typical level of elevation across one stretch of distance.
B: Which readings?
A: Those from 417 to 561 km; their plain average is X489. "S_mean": 92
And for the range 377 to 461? 80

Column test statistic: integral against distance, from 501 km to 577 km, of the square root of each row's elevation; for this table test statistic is 760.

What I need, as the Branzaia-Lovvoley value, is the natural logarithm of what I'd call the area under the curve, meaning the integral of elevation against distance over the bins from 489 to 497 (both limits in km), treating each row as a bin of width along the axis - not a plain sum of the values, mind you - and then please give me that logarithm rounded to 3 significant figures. 6.62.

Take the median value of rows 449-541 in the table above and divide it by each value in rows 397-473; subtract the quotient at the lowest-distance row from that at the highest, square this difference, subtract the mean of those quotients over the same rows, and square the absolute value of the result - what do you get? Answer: 1.27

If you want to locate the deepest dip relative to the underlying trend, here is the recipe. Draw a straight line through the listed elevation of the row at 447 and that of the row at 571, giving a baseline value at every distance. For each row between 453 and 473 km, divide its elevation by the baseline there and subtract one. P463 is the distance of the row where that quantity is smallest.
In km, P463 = 459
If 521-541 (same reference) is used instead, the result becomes 531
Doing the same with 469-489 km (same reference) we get 471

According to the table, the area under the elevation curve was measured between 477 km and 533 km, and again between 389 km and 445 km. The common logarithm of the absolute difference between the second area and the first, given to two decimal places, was 2.97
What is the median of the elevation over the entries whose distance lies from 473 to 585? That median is 98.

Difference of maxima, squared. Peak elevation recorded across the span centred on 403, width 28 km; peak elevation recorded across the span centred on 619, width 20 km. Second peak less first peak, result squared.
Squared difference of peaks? 111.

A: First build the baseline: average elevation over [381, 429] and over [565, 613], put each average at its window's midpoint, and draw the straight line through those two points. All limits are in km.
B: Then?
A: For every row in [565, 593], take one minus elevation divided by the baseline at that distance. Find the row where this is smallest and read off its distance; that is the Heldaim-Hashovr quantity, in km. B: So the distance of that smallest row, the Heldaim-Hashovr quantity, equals 571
